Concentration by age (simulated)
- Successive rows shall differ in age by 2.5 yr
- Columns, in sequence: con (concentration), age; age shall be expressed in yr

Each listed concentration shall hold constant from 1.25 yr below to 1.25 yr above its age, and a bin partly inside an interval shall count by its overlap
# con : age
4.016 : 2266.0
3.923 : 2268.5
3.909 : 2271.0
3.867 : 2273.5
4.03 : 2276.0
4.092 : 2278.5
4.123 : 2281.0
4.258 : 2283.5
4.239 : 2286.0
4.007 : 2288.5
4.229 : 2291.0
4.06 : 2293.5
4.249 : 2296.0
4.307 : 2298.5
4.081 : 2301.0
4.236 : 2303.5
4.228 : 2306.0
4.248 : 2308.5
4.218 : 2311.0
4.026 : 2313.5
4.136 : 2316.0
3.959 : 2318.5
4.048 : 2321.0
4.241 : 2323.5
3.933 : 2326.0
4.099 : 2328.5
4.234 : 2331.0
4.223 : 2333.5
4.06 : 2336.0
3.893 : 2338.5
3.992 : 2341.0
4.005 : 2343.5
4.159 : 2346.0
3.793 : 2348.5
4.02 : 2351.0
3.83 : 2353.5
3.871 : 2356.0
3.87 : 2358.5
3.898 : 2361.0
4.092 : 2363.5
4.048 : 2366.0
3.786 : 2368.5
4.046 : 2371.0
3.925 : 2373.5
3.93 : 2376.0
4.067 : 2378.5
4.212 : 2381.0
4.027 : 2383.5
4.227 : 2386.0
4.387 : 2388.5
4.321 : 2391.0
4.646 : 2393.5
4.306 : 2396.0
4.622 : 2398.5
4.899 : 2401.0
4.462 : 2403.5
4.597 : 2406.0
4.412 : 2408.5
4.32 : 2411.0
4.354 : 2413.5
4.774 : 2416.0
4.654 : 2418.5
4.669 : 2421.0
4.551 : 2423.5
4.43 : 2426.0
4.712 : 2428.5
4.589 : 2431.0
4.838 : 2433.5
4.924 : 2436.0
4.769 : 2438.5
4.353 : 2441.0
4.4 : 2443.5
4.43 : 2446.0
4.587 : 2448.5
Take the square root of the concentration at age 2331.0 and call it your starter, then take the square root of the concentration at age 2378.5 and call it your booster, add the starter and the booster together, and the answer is 4.07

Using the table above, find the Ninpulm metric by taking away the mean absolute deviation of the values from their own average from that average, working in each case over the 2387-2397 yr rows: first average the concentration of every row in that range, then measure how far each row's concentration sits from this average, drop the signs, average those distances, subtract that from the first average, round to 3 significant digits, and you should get 4.30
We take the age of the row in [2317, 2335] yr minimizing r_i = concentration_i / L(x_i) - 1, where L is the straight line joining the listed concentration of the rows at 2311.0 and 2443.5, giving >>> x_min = 2326.0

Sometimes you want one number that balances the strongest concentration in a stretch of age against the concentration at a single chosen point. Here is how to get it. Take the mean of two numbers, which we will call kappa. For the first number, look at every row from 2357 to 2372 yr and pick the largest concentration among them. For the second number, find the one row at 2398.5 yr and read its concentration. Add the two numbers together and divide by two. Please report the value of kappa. 4.4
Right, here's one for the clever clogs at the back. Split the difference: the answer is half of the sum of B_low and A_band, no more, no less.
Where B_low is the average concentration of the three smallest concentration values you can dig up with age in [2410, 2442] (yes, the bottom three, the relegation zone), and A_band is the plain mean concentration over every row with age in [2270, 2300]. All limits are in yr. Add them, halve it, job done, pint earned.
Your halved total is 4.2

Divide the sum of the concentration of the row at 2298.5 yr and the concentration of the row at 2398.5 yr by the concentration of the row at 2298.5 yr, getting 2.07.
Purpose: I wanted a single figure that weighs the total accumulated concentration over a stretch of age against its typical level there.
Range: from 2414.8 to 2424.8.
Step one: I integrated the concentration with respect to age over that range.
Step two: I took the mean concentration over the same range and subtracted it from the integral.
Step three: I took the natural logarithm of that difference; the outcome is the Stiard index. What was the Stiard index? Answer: 3.74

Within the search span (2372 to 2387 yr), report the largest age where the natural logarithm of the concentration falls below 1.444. 2386.0 yr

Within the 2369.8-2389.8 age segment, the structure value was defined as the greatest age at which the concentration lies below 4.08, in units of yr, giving 2383.5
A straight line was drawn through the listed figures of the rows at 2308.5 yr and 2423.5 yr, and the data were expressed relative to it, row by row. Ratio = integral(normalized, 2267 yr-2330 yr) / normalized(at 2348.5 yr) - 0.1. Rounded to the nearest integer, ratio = 70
